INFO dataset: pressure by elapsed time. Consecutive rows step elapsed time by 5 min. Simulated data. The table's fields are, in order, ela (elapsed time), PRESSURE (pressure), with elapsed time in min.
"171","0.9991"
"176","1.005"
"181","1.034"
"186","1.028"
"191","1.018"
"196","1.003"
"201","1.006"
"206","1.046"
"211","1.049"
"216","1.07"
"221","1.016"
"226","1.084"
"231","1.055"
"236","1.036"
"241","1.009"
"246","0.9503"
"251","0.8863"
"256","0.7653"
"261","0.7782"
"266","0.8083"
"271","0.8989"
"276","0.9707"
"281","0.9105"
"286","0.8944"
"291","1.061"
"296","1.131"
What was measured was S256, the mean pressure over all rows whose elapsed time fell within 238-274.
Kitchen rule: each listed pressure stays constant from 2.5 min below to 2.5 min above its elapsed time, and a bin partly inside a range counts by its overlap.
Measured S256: 0.87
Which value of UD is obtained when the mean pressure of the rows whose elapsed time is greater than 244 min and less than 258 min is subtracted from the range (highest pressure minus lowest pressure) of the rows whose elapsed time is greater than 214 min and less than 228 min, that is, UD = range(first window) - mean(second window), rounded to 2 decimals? -0.80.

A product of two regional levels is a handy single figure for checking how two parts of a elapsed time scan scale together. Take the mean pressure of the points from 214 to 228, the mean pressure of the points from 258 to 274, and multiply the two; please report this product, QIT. 0.88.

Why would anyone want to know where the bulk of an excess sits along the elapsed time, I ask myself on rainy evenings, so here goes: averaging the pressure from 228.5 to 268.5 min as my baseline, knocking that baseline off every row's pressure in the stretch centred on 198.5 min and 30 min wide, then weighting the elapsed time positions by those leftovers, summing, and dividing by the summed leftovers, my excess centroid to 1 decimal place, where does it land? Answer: 199.2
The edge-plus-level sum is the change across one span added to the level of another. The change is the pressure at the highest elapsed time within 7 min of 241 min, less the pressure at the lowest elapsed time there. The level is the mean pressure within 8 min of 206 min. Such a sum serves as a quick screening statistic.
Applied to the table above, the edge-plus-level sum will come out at 0.95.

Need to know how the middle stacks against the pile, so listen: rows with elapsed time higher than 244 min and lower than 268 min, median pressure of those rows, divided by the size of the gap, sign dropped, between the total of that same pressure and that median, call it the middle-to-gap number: 0.24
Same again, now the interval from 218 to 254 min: 0.17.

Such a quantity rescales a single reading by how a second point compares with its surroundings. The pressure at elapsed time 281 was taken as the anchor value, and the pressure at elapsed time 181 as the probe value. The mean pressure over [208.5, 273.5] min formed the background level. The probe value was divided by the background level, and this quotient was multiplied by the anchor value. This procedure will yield 0.99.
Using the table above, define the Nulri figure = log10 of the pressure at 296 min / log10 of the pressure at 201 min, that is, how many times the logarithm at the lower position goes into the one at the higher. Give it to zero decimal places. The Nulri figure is 21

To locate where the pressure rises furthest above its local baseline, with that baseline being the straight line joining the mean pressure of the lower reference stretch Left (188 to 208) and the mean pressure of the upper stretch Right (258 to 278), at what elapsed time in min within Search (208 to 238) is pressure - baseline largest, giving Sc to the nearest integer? 226 min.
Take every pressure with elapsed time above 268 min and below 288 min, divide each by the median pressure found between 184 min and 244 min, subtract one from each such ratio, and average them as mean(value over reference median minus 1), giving -0.11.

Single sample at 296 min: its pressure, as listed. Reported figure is 1.131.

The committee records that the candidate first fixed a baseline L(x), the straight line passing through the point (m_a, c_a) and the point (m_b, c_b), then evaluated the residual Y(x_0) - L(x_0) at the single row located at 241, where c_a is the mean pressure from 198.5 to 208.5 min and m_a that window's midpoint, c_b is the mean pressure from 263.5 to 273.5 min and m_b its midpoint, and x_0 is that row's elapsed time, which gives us 0.082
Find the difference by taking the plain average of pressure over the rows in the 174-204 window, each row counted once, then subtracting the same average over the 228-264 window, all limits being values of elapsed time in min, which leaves 0.090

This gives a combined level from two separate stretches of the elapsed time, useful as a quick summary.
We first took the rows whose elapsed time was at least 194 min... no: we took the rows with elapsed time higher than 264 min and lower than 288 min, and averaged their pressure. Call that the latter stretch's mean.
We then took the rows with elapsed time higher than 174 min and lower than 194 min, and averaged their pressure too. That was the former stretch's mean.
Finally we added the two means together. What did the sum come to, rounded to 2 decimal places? 1.92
